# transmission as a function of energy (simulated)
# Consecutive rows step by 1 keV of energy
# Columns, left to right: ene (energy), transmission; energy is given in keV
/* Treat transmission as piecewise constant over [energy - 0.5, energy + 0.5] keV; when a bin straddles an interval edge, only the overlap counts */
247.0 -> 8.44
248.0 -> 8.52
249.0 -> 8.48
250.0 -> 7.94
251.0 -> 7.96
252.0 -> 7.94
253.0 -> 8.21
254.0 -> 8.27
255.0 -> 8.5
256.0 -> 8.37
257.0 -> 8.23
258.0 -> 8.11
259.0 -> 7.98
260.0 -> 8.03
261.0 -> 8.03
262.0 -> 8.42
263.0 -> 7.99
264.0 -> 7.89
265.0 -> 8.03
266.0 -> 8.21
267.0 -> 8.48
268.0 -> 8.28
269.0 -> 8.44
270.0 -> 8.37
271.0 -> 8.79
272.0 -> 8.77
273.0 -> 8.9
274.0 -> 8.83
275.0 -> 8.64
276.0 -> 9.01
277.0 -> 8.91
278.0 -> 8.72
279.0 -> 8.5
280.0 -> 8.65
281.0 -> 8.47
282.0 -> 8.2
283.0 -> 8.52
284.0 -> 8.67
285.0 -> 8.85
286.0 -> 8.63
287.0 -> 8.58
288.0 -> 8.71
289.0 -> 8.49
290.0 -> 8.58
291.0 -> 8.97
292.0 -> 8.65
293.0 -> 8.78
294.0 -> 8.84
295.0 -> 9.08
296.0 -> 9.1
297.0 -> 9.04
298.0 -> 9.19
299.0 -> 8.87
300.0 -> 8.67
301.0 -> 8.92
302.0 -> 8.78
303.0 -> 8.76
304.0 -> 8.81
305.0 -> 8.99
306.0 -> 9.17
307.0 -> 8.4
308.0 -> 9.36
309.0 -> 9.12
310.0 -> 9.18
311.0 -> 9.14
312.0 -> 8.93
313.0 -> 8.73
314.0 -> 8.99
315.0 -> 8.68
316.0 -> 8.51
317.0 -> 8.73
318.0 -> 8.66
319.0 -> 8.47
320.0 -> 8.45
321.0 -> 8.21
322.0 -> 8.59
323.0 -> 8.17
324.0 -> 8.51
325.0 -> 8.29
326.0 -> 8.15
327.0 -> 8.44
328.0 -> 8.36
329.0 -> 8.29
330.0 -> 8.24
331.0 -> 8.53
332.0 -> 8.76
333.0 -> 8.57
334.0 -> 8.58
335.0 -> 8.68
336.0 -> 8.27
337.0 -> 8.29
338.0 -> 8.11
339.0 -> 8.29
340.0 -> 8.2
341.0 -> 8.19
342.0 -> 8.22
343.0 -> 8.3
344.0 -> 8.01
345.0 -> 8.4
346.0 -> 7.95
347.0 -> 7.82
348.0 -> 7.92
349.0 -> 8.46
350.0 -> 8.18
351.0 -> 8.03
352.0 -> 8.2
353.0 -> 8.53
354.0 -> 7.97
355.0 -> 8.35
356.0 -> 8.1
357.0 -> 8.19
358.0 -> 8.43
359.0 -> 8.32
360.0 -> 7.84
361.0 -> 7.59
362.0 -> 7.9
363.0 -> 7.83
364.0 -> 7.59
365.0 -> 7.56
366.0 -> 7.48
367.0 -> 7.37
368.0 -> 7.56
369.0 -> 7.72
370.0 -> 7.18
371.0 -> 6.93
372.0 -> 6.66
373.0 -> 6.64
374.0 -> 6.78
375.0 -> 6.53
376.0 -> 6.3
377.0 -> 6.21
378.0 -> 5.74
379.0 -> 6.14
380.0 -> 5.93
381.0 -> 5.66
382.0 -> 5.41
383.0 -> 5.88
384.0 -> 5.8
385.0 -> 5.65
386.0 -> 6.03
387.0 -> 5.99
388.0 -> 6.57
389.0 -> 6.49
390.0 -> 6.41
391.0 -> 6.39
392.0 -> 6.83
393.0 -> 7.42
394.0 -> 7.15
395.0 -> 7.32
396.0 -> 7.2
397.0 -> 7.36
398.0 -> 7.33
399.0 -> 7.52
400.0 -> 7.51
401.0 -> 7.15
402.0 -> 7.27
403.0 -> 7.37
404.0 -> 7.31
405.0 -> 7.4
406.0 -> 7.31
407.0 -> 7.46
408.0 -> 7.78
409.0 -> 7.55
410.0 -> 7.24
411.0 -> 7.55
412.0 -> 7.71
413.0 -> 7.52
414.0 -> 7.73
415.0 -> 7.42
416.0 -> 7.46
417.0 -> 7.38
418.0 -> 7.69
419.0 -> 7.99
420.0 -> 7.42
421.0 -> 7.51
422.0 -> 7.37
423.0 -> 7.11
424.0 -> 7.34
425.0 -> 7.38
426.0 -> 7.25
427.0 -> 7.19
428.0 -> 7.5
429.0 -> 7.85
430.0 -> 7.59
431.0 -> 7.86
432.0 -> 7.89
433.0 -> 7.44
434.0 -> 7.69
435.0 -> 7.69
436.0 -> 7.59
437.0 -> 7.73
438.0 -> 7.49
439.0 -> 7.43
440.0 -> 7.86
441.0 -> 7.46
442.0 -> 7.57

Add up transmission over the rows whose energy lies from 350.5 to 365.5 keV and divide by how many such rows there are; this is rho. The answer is 8.0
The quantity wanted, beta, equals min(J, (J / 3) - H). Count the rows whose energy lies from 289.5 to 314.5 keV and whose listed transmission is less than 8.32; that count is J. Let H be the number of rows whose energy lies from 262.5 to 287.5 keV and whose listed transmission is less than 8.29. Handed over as -6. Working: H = 6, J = 0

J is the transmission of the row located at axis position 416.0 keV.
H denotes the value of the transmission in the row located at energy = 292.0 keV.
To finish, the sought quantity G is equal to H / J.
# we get 1.2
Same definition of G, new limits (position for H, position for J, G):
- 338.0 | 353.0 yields 1.0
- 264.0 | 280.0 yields 0.9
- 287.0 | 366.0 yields 1.1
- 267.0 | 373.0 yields 1.3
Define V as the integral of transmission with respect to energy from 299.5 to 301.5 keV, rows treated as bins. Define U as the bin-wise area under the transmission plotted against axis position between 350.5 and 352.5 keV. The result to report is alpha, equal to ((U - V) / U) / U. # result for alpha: -0.0052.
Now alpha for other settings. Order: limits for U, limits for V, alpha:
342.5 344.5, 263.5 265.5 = 0.0015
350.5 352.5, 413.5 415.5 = 0.0041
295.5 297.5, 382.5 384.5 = 0.0196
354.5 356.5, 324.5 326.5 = 0.0000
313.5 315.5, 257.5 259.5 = 0.0051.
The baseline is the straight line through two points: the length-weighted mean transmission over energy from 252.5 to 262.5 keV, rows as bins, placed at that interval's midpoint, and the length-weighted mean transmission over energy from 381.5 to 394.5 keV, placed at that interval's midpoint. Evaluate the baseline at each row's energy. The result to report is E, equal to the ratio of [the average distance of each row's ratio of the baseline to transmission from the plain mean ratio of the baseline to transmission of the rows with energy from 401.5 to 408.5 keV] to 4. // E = 0.0038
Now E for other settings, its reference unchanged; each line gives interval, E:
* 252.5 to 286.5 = 0.0105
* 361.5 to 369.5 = 0.0037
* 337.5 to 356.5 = 0.0044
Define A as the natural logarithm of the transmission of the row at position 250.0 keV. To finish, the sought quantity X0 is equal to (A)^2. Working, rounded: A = 2.07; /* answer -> 4.29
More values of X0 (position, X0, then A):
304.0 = 4.73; 2.18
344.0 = 4.33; 2.08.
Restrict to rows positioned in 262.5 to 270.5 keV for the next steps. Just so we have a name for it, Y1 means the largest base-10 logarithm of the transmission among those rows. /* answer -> 0.93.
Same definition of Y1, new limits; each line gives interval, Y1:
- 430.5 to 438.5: 0.90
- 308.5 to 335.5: 0.96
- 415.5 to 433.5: 0.90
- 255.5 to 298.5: 0.96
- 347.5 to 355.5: 0.93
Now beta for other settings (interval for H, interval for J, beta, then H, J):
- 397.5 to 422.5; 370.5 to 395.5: -17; 25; 25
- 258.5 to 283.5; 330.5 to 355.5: -4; 9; 16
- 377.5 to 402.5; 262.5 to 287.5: -23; 25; 6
